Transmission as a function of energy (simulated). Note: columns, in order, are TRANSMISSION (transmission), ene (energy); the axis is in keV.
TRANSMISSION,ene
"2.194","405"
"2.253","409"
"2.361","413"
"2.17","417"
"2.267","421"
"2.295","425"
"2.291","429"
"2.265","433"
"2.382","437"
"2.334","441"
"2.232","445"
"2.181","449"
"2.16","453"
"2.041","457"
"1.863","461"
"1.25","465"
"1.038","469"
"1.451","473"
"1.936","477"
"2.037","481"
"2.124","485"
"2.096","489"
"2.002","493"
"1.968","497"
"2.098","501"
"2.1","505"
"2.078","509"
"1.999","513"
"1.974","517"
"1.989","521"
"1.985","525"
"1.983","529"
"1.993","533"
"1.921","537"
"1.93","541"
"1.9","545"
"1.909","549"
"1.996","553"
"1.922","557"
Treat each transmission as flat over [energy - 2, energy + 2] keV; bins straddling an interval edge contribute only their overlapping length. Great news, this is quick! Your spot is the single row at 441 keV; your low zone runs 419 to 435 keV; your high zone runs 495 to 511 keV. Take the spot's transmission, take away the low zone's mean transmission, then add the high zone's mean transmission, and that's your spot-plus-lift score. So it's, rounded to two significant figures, 2.1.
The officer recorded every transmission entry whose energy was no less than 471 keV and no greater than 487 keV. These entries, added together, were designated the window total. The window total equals 7.5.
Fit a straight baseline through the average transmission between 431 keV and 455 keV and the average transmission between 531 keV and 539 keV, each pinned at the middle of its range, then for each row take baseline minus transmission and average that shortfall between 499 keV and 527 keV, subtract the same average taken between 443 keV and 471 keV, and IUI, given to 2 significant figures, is -0.39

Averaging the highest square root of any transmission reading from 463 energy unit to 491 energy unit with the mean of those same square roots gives 1.38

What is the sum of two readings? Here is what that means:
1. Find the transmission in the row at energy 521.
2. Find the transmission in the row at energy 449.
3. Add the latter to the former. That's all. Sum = 4.17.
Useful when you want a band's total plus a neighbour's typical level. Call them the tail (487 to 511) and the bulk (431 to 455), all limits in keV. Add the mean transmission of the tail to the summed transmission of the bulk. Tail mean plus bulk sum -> 15.6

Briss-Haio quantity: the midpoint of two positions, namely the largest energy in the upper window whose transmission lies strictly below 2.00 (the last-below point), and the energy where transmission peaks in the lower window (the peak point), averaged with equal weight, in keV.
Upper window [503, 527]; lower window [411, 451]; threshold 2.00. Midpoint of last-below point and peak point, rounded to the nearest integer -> 481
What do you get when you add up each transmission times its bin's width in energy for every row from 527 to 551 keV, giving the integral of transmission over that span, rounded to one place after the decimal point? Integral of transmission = 46.5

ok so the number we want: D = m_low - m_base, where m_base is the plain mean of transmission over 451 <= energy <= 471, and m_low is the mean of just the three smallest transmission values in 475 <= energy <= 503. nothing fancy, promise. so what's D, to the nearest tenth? 0.3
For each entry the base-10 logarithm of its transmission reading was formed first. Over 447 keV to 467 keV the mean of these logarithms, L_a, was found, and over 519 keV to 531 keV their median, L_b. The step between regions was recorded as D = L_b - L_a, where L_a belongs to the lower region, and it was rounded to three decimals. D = 0.028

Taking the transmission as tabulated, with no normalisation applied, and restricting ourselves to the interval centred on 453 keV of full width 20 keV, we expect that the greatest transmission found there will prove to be 2.232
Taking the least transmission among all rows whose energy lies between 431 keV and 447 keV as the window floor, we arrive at 2.232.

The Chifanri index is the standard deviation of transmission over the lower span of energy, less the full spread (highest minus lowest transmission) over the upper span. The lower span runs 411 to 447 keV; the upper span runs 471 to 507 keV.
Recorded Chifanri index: -0.61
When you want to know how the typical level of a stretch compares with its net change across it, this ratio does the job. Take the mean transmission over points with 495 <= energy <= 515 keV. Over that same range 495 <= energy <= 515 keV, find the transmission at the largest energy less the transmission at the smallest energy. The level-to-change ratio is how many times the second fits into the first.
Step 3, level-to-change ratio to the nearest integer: 66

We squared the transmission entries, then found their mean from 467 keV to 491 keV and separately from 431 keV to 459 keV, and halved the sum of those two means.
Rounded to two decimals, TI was 4.15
